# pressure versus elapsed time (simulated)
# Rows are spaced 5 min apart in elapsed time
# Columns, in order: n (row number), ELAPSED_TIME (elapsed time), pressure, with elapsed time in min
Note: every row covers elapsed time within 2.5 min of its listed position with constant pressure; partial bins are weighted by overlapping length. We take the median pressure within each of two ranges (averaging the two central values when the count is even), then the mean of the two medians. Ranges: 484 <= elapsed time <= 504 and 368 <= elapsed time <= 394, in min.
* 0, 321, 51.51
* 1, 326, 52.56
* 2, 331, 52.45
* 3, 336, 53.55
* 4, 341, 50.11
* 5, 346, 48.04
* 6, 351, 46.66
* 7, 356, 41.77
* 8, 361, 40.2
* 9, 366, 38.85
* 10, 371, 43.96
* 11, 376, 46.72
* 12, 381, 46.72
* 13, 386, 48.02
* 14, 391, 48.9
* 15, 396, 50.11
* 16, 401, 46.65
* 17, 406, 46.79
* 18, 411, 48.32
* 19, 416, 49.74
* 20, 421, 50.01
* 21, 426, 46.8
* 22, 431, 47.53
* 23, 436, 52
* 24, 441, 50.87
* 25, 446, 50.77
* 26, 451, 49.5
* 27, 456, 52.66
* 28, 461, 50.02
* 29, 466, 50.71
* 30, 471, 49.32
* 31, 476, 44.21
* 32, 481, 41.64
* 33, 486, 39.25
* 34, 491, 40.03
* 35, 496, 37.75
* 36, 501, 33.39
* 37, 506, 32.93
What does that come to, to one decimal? 42.6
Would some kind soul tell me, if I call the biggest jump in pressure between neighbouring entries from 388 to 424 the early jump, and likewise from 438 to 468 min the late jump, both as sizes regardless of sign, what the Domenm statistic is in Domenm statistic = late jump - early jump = -0.30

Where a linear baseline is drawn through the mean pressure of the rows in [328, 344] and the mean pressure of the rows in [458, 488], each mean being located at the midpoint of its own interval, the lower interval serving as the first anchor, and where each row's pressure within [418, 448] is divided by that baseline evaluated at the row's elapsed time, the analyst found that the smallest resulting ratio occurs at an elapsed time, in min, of 426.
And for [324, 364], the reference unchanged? 361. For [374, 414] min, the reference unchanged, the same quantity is 376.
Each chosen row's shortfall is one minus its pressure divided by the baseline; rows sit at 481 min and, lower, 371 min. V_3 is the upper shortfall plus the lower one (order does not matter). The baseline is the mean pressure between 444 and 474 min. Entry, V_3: 0.30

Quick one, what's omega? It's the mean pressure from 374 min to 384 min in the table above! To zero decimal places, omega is 47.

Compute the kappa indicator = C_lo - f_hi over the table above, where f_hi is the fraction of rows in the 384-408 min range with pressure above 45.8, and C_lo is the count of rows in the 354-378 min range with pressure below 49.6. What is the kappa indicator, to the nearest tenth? 4.0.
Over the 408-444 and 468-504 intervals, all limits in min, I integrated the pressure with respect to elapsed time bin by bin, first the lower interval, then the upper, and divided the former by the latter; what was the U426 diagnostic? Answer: 1.2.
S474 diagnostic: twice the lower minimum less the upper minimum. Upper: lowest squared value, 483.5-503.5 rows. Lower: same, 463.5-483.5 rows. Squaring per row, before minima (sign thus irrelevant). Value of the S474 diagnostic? 2353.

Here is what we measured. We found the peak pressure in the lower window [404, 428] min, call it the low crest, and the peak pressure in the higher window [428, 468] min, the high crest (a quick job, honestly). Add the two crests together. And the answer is 103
